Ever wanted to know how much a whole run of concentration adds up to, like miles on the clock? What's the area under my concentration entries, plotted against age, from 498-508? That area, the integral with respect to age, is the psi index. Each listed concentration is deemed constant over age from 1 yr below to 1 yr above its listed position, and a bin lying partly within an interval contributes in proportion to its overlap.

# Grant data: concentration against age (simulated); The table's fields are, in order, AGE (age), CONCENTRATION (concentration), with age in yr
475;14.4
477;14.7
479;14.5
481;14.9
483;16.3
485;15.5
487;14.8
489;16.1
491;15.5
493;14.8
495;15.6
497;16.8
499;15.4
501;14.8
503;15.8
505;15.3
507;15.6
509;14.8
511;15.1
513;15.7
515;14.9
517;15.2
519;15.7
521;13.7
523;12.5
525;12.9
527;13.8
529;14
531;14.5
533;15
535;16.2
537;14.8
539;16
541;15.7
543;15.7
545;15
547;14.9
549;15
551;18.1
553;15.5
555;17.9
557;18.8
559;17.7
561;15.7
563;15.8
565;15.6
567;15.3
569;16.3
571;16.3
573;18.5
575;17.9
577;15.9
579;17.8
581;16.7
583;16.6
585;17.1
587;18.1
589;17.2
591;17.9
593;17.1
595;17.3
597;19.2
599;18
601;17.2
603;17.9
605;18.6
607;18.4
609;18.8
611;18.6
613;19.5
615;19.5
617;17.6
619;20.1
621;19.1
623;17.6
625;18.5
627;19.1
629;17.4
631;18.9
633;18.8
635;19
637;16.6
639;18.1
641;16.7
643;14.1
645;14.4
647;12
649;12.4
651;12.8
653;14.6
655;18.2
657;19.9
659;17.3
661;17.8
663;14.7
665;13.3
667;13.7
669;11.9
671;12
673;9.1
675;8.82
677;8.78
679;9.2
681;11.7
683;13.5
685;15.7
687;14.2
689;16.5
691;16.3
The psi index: 154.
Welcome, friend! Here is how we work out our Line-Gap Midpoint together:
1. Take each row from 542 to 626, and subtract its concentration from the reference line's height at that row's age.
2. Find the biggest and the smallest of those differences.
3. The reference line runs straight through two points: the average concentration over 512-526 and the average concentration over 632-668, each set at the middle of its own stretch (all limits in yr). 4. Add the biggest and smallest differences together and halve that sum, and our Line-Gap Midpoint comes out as -2.4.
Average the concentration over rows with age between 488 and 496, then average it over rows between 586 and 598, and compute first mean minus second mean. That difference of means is -2.3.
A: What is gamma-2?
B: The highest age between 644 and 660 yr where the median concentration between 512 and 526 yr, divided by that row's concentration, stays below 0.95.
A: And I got 659 yr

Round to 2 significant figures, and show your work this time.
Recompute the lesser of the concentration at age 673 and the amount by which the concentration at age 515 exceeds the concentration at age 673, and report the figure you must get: 5.8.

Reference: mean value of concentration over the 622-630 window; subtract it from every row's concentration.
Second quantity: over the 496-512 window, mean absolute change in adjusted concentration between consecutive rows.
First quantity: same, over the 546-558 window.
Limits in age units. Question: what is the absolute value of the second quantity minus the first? 1.12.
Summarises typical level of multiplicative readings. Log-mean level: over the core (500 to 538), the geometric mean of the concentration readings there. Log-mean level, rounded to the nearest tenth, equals 14.7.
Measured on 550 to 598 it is 17.1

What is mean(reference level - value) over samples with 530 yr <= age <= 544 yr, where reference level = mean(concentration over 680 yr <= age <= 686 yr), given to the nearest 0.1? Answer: -1.8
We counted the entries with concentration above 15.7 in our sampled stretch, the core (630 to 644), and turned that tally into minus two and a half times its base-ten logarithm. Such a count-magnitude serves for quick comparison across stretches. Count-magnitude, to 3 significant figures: -1.95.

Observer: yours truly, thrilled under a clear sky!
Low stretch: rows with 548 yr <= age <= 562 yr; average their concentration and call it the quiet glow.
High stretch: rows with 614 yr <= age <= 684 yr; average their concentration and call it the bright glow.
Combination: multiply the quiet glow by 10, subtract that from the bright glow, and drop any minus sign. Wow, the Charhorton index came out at 154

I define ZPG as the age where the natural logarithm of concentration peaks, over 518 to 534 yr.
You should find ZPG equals 519 yr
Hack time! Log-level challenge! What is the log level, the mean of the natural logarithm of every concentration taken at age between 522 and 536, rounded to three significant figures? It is 2.64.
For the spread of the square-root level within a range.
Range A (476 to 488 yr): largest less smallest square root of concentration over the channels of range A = 0.23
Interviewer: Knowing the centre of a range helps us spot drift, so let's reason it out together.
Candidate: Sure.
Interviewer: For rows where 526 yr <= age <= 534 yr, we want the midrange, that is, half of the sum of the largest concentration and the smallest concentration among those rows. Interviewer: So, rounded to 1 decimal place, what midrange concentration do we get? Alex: 14.4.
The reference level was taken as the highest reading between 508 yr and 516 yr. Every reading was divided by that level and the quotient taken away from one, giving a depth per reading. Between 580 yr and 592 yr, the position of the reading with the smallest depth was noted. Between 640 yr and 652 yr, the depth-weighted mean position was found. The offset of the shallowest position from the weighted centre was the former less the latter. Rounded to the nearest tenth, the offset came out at -61.3 yr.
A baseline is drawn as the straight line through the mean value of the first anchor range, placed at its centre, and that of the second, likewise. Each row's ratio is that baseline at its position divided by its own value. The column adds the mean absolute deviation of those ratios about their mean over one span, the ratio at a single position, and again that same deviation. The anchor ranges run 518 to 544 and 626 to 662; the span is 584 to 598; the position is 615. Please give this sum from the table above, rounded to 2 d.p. 0.88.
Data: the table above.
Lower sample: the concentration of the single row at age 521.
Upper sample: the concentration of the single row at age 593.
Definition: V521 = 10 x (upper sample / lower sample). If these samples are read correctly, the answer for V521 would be 12.5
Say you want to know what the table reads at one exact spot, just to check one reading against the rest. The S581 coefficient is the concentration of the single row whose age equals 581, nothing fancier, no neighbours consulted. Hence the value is 16.7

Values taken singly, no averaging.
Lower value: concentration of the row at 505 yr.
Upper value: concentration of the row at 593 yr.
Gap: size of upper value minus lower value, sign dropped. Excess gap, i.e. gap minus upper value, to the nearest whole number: -15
